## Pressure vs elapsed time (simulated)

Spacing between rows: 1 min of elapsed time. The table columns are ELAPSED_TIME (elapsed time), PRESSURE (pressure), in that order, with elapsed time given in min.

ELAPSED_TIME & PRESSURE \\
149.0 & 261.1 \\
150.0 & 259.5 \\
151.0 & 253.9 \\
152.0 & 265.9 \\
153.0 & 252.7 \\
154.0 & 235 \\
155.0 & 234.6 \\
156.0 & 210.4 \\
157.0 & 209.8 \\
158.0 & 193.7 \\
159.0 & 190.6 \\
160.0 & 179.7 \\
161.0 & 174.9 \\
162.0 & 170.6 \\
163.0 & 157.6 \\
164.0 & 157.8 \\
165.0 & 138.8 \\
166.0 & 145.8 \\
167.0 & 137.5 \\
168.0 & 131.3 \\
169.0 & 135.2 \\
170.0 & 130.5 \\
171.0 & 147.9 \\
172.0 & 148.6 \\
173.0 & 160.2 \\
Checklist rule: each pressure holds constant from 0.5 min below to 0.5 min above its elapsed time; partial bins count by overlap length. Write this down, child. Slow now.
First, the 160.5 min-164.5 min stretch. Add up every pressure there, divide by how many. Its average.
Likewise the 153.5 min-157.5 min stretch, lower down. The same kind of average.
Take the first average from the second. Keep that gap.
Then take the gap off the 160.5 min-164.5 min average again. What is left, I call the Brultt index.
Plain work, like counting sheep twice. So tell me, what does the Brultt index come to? 108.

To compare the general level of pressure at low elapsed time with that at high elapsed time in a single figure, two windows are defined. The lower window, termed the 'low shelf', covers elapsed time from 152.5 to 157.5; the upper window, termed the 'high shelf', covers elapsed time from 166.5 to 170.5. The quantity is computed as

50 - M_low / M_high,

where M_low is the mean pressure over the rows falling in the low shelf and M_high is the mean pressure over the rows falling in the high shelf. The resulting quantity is 48.29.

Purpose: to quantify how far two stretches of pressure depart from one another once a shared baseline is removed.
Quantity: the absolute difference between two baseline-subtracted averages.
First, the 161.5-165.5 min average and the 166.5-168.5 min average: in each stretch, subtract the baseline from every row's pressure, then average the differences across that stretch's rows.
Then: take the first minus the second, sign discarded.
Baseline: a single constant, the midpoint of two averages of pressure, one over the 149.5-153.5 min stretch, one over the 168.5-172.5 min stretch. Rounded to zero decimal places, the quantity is 22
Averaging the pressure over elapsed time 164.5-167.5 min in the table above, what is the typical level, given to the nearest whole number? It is 141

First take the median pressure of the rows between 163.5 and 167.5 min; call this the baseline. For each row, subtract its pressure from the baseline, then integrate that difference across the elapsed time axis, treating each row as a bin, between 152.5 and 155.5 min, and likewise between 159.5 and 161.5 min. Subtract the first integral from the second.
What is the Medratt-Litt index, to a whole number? 225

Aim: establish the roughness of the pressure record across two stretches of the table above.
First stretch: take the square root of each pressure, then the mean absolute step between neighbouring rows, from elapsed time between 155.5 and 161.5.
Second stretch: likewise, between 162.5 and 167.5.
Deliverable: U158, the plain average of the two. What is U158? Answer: 0.31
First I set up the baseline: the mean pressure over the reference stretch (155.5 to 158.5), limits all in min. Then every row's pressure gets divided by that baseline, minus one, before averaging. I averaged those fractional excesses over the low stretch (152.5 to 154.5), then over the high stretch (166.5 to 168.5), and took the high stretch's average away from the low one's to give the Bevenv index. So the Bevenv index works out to 0.5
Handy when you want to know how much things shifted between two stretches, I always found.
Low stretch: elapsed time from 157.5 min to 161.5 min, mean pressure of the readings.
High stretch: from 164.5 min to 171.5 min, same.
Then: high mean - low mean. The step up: -47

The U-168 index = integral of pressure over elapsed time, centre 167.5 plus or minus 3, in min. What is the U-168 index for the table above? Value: 819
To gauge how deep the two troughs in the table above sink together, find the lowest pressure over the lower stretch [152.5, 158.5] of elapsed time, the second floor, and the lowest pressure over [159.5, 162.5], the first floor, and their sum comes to 364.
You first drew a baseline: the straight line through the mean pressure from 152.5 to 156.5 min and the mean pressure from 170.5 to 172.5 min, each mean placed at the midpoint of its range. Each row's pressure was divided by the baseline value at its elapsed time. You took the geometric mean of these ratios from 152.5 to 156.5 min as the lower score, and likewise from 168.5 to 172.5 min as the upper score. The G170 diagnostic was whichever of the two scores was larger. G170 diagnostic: 1.00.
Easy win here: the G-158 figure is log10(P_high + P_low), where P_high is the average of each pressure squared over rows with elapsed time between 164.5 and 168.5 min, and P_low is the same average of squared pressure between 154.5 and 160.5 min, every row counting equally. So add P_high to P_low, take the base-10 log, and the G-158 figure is 4.784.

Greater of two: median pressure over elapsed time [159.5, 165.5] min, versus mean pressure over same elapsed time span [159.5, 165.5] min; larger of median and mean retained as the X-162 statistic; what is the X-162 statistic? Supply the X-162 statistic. 164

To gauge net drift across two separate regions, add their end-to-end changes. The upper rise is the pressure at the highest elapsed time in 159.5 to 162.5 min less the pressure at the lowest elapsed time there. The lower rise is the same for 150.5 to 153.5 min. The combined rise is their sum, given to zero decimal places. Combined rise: -10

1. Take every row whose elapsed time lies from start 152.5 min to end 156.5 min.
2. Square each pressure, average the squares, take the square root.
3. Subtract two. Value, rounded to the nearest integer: 232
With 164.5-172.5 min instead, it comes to 138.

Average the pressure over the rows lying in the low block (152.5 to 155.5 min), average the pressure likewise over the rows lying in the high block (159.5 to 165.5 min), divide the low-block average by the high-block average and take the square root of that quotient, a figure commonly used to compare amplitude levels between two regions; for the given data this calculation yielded 1.21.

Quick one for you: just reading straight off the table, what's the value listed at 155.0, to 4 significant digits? 234.6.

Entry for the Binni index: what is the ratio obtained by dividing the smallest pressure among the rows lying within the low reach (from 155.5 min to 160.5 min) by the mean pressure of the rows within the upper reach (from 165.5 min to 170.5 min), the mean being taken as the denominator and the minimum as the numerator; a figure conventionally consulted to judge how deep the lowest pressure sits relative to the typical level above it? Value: 1.3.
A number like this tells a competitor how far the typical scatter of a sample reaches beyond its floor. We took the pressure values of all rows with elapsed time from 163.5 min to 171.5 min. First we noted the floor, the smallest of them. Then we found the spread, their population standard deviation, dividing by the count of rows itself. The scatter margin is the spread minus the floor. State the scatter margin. -122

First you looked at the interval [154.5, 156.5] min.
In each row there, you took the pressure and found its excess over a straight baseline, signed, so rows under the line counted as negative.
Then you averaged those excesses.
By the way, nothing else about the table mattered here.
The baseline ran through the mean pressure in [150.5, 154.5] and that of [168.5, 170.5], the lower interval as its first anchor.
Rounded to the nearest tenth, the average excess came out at -8.4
